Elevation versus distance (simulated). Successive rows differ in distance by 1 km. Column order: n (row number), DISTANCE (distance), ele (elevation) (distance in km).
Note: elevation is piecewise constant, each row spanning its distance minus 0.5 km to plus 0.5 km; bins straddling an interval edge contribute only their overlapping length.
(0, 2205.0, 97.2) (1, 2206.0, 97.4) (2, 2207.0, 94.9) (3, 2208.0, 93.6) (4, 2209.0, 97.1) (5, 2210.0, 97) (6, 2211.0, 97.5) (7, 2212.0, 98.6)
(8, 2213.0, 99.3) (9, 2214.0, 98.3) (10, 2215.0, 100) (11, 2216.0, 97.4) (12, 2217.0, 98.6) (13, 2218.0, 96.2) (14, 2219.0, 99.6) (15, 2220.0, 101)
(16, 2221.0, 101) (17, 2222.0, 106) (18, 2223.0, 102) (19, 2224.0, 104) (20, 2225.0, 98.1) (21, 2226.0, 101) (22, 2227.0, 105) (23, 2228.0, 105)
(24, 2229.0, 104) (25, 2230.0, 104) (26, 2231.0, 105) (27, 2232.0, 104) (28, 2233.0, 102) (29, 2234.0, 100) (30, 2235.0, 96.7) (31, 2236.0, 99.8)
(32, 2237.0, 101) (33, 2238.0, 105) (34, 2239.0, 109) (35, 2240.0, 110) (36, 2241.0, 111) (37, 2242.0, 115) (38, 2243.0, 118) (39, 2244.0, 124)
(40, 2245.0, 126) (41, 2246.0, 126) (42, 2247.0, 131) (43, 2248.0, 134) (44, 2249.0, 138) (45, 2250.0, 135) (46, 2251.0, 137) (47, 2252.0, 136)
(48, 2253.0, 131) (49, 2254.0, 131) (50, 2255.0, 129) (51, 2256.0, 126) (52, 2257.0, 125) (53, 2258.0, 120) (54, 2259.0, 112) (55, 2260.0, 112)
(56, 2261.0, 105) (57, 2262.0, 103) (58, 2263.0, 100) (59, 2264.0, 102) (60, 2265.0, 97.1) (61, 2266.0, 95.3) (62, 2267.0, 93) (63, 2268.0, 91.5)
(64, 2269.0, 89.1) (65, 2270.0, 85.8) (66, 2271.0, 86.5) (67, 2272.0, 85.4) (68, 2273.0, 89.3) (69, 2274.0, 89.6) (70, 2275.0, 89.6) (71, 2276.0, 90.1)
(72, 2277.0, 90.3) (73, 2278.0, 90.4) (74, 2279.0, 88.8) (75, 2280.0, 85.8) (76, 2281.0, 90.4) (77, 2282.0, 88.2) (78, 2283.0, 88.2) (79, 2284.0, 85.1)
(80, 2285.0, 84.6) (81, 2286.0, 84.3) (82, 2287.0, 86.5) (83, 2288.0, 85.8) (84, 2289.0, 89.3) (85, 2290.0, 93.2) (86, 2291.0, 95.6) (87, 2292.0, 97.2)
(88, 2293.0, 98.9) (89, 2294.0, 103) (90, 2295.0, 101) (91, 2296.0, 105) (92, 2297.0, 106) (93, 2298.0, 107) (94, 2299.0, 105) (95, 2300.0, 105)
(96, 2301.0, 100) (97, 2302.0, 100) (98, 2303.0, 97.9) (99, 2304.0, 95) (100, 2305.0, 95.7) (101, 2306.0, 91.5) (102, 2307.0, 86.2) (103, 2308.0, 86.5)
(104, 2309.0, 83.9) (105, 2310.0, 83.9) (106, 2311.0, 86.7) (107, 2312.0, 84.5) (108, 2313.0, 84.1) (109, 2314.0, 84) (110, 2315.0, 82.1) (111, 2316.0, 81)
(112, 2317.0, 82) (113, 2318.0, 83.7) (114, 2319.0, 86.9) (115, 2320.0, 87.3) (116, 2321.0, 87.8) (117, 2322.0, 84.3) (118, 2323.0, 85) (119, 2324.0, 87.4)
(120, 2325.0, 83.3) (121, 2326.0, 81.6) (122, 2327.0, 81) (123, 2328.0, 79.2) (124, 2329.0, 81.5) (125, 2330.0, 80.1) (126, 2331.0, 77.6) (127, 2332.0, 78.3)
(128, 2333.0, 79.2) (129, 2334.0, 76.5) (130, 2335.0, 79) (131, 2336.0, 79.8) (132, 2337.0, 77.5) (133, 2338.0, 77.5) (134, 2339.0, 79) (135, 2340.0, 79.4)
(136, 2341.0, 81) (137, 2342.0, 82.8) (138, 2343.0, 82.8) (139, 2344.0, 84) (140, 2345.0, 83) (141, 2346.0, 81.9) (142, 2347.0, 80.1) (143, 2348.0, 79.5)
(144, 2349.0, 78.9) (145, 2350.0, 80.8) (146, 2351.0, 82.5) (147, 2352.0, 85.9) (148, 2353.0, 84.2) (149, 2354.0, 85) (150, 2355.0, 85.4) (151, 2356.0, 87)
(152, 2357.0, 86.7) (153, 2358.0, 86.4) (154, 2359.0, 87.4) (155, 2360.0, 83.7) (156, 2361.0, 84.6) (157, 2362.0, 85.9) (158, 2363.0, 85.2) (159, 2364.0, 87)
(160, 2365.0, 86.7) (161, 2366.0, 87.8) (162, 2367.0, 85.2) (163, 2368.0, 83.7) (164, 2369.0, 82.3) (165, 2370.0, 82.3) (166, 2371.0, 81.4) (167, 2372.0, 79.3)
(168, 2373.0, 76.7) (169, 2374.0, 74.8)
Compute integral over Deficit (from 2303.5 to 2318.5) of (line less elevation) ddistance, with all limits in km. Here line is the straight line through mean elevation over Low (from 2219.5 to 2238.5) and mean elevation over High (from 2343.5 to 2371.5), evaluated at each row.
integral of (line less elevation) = 70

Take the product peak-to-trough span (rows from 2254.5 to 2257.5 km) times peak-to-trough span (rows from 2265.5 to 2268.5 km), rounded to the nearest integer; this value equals 15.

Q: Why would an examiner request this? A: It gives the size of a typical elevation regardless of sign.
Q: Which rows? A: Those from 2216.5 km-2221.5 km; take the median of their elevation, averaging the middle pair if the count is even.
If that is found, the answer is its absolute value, 100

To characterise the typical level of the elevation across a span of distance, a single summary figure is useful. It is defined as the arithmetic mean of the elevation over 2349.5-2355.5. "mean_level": 84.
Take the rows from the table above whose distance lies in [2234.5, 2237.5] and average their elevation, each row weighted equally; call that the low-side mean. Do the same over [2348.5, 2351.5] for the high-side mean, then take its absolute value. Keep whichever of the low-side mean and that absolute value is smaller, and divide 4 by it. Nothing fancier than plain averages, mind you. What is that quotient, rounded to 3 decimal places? 0.050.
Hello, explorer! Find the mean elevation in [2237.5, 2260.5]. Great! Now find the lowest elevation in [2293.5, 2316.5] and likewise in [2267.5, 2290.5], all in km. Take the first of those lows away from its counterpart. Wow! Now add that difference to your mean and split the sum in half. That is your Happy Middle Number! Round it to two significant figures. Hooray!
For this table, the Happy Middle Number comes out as 63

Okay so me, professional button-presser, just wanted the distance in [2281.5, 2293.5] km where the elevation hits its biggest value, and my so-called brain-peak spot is 2293.0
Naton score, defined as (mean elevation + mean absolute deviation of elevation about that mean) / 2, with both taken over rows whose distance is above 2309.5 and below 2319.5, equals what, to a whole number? 43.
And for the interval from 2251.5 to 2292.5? 55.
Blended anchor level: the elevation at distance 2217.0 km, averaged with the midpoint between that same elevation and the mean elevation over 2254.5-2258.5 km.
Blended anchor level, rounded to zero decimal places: 105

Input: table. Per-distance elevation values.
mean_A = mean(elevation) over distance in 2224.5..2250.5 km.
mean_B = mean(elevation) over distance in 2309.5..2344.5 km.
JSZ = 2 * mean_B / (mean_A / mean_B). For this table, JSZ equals 120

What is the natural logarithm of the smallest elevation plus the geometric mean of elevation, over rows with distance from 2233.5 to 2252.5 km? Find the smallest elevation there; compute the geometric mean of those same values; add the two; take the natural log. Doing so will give 5.37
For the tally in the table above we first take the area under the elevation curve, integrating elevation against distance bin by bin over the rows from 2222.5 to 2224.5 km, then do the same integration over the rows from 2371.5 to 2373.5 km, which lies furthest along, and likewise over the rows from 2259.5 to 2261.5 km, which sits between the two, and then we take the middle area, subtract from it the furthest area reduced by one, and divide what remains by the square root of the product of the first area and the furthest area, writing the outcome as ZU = 0.35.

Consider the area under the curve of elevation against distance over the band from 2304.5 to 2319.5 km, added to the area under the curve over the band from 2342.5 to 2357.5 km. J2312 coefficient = 2530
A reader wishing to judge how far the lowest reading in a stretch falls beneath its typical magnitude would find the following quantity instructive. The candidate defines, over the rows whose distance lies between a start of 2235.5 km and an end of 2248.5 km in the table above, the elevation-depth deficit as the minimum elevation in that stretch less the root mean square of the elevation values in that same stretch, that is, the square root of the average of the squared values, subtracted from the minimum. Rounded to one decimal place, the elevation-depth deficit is -16.8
